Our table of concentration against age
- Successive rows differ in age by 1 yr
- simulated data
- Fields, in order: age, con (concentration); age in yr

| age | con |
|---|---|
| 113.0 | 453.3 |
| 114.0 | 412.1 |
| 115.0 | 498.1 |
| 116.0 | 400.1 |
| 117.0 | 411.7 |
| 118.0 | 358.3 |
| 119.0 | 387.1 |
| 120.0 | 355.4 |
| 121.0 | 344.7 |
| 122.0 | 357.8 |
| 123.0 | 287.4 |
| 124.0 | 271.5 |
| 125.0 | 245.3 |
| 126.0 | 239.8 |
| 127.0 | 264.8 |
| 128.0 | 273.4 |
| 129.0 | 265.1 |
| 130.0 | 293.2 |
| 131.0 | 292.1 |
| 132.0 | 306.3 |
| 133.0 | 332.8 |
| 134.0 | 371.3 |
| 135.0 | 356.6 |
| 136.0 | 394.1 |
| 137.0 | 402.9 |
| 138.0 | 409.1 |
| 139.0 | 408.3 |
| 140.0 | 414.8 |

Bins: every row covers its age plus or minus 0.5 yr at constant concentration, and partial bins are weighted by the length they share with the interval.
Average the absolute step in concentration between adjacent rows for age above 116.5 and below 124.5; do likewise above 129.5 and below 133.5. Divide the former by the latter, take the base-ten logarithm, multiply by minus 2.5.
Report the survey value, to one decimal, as -0.9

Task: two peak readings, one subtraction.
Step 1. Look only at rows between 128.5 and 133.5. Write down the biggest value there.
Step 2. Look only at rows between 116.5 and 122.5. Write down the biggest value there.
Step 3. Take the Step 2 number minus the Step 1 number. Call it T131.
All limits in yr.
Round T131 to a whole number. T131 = 79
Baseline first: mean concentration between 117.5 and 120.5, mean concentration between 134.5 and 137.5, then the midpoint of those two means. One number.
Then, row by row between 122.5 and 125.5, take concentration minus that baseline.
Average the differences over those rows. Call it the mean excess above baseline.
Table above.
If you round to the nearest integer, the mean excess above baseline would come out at -108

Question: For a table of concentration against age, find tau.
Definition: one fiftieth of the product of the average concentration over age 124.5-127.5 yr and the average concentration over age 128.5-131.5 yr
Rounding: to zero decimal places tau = 1417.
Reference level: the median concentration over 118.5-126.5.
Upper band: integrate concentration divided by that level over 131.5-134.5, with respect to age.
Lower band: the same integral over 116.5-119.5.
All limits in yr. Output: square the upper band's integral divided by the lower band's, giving 0.76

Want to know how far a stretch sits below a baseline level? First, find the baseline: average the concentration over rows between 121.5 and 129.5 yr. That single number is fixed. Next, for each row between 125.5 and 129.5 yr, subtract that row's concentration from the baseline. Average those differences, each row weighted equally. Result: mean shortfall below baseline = 15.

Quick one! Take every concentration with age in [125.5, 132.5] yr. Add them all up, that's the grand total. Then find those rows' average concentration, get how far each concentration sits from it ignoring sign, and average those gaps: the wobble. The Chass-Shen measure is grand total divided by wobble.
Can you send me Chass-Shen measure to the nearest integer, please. 108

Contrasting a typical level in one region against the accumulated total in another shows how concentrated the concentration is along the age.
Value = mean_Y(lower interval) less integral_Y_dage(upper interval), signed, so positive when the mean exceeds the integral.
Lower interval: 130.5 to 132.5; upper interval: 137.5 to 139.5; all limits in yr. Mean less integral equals -518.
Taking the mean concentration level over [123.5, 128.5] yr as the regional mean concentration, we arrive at 259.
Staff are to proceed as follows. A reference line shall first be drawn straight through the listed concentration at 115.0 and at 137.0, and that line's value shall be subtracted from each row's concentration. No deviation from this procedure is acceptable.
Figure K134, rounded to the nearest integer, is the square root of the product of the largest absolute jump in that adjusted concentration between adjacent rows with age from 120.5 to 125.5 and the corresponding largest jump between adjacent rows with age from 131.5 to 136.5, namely 53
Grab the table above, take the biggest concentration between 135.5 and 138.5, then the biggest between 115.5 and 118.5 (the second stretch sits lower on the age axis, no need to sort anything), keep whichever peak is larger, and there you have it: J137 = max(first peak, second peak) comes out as 412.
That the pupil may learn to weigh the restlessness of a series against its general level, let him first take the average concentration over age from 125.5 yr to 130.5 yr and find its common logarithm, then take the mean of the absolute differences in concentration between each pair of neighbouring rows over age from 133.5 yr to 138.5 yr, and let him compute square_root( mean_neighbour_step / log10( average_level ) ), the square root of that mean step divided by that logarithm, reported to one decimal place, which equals 2.6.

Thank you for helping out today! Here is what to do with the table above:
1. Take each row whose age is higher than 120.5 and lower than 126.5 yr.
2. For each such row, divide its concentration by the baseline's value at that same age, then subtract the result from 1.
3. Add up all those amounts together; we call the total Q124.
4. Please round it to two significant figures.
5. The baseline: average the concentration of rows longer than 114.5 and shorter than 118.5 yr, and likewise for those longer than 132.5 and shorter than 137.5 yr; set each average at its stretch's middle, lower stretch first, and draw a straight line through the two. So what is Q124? 1.6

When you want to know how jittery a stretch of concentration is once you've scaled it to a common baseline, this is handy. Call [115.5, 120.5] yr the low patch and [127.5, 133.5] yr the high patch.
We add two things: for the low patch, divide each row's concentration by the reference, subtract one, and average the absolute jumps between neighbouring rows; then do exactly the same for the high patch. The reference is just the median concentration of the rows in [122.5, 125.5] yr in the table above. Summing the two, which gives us 0.173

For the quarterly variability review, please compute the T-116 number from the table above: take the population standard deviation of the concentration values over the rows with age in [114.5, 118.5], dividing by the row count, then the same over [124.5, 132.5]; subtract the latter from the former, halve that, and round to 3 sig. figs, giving 14.4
